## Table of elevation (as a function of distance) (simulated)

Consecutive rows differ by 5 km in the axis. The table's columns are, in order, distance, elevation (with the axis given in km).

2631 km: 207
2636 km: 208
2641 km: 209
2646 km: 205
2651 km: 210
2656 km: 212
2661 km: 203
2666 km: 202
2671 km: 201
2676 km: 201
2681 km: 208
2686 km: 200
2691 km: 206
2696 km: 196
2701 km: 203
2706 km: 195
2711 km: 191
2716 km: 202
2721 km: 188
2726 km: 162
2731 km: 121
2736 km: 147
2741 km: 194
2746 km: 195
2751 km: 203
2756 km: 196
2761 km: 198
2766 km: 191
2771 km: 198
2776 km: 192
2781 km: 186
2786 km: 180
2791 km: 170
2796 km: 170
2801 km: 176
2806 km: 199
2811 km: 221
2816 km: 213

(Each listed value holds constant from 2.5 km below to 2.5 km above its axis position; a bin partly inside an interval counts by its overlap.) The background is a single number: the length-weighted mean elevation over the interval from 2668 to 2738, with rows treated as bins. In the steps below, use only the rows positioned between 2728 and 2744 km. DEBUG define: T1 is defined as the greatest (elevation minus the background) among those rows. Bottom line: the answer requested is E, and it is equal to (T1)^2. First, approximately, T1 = 6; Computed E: 41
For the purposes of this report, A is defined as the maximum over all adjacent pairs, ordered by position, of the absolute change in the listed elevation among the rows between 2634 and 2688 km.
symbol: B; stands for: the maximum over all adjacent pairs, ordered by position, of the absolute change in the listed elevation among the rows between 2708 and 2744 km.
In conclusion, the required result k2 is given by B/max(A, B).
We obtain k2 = 1.00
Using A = 9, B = 47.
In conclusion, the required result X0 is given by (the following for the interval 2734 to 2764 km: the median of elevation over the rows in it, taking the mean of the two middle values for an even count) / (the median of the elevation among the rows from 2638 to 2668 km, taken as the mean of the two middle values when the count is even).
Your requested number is 0.94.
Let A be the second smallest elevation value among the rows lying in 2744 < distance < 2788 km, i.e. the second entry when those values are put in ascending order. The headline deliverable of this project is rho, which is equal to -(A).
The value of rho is -186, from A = 186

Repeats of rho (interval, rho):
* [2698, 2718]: -195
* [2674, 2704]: -200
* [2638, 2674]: -202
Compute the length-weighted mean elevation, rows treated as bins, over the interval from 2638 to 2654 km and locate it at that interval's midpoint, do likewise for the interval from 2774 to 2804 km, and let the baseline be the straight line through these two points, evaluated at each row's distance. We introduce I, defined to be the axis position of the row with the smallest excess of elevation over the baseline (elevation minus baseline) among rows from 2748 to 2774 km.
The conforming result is 2766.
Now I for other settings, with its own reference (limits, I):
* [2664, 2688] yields 2666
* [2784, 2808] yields 2791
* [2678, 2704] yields 2696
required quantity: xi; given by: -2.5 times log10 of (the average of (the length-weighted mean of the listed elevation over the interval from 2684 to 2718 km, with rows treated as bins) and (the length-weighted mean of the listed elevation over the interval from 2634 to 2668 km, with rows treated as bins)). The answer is -5.77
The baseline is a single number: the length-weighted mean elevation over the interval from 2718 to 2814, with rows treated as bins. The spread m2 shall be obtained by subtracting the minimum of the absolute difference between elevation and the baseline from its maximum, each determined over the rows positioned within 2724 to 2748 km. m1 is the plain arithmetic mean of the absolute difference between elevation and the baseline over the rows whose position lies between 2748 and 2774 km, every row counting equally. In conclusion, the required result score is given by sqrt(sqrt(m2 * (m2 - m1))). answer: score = 6.7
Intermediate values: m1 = 13.4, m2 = 53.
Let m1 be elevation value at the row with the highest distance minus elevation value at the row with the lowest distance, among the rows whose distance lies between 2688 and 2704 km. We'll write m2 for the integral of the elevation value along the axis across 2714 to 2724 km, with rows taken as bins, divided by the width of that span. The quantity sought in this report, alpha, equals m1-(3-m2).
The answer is 187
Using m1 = -3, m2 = 193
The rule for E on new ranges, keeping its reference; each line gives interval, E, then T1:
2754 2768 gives 108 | 10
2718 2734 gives 0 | 0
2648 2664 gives 595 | 24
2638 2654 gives 501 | 22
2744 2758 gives 237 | 15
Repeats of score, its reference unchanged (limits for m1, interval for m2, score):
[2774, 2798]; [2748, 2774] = 2.6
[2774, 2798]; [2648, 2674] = 2.3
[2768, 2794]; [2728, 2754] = 6.9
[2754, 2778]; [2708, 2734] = 7.3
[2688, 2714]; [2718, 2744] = 7.1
